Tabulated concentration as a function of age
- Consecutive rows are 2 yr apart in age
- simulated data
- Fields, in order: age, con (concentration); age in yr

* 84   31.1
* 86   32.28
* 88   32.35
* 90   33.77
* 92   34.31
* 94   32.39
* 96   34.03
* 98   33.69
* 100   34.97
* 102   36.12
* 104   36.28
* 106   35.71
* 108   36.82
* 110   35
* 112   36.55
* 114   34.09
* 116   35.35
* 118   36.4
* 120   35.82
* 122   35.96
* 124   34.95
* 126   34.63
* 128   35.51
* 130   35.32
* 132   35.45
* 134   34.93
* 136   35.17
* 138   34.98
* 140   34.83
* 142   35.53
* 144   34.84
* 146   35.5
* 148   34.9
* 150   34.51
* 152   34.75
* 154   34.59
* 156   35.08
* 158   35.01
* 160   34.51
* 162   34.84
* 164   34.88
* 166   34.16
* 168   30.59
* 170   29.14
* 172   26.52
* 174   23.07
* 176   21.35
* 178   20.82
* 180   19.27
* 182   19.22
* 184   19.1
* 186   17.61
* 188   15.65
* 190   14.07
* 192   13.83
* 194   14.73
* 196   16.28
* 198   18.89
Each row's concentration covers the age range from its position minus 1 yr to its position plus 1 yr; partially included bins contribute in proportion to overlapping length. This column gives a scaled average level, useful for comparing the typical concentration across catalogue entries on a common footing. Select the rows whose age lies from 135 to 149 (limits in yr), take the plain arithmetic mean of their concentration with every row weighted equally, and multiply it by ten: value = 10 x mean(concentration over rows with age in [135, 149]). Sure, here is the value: 351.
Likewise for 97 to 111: 355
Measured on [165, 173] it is 301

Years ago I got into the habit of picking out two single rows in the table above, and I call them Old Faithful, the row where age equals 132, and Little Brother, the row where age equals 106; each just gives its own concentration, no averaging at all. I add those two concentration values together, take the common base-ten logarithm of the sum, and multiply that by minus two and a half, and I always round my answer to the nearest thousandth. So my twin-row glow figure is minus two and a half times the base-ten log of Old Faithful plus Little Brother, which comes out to -4.631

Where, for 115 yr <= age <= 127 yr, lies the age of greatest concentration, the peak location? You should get 118 yr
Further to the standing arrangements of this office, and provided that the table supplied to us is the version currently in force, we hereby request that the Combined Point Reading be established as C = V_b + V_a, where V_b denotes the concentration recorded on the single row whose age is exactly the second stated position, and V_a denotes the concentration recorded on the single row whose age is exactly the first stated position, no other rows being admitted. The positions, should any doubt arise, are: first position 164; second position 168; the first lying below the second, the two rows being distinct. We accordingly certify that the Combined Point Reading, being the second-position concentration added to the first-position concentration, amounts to 65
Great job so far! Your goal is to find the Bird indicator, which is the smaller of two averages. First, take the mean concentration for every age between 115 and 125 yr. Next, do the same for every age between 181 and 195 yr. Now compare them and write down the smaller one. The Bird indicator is 16.3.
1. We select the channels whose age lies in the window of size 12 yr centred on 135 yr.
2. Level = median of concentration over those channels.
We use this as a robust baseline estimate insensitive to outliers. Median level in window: 35.1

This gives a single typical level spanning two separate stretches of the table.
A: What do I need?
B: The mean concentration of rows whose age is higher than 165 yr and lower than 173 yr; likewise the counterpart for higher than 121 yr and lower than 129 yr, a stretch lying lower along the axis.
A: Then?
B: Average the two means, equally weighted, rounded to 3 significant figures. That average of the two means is 32.7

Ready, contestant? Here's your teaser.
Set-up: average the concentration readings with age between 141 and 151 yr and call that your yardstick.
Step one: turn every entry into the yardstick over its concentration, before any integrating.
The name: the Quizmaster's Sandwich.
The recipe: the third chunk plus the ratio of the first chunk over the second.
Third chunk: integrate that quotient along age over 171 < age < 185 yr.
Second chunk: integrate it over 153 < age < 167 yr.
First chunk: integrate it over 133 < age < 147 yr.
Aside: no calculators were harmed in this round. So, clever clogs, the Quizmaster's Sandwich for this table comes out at 24.3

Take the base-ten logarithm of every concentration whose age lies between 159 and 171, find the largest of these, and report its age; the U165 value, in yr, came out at 164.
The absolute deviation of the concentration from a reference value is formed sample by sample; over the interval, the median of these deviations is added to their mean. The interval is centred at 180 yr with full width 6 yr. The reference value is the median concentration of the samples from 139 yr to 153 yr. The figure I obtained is 30.6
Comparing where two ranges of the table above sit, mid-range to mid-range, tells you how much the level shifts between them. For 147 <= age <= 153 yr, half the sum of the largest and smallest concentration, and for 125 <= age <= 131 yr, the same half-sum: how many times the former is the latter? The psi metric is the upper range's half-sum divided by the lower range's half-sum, 1.0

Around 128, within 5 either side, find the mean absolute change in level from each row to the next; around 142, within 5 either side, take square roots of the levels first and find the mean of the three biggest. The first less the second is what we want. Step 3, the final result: -5.56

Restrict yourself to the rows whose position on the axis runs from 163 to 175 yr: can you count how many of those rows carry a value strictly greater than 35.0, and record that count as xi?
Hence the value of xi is 0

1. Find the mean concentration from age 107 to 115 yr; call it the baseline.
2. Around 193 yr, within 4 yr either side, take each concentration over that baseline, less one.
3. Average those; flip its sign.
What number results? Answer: 0.59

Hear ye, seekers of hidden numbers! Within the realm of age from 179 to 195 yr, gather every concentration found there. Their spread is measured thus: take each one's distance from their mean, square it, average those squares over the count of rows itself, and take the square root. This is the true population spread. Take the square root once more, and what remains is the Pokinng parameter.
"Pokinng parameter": 1.49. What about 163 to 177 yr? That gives 2.19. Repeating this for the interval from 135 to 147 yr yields 0.54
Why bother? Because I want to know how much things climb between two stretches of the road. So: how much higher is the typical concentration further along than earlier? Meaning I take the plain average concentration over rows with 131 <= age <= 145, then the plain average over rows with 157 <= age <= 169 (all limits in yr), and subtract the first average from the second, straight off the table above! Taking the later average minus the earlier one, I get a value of -1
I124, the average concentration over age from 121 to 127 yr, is 35.2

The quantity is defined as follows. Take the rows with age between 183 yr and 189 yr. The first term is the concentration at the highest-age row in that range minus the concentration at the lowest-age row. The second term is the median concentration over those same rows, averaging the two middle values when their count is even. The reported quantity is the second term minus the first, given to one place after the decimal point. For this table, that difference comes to 21.1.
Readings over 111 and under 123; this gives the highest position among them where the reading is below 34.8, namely 114 yr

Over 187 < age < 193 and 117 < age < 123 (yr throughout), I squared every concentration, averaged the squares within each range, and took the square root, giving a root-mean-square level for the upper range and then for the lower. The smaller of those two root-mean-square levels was 14.5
